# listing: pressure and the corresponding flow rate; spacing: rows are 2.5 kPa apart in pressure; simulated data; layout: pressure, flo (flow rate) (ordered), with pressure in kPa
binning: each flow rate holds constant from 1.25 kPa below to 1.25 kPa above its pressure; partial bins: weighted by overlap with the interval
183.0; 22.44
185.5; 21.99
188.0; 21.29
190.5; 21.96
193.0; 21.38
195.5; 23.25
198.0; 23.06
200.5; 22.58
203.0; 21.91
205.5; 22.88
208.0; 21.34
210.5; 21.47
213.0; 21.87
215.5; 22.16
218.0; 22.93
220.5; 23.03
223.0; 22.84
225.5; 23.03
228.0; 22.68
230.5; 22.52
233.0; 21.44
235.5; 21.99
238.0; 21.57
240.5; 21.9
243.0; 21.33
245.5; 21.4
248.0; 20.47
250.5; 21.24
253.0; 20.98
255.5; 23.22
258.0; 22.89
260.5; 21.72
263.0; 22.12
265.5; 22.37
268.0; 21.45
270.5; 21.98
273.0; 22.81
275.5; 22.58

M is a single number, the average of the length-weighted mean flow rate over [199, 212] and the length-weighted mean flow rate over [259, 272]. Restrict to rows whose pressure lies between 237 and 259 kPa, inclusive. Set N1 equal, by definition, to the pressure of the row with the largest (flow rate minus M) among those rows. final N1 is 255.5 kPa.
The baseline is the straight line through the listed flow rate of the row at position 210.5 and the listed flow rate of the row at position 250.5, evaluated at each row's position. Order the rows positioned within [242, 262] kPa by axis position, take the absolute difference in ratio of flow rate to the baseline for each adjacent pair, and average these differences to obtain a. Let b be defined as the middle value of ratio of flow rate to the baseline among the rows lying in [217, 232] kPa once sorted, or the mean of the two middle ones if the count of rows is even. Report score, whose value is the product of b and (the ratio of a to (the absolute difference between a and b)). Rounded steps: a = 0.039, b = 1.07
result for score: 0.040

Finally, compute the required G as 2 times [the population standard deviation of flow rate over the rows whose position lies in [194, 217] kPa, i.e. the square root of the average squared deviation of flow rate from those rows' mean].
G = 1.31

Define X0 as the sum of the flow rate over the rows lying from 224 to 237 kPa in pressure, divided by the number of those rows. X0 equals 22.3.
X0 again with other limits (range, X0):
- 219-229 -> 22.9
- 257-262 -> 22.3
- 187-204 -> 22.2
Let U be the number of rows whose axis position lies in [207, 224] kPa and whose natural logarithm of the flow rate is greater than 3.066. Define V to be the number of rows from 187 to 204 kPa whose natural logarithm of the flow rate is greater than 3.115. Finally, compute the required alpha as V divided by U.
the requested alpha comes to 0.50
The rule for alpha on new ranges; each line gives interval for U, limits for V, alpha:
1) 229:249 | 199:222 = 1.00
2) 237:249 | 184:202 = 1.50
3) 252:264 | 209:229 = 1.25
